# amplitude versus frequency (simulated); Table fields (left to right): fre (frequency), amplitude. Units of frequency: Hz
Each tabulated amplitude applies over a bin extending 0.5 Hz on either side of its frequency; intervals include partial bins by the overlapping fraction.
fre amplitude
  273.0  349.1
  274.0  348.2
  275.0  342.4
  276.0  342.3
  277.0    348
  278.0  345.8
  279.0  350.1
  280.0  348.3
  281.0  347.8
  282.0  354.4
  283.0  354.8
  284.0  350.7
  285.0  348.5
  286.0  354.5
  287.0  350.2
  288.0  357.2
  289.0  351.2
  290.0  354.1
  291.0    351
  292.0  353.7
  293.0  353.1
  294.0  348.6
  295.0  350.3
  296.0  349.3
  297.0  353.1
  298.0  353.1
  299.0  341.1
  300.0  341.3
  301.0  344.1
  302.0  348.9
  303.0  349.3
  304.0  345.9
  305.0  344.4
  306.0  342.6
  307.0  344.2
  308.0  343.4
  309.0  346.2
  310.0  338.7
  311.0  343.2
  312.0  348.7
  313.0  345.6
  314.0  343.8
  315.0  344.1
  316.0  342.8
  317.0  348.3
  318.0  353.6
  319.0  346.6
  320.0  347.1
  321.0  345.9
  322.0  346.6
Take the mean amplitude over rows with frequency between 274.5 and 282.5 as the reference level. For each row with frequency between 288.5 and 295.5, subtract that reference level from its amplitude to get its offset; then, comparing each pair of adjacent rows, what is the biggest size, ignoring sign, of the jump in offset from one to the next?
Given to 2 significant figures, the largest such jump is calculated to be 4.5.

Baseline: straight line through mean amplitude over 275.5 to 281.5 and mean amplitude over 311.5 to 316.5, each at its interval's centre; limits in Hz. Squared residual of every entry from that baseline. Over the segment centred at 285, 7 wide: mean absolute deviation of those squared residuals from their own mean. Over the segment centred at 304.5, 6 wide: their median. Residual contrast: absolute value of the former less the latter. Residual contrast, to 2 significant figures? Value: 26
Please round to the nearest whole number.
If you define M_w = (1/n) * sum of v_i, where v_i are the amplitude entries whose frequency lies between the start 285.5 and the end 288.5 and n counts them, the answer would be 354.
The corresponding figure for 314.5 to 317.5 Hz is 345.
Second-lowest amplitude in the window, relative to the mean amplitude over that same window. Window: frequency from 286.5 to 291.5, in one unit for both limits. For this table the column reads 0.995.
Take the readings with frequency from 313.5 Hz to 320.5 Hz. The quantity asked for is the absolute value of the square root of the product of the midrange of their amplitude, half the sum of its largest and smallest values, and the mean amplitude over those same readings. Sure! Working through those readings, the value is 347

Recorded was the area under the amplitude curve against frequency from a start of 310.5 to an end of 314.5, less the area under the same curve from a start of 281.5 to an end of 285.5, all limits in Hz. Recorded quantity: -27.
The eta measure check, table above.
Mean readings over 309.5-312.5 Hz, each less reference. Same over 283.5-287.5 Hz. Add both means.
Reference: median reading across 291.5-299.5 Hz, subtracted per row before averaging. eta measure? -8.9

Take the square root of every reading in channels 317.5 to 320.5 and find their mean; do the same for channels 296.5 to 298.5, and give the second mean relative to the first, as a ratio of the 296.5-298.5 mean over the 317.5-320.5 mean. 1.006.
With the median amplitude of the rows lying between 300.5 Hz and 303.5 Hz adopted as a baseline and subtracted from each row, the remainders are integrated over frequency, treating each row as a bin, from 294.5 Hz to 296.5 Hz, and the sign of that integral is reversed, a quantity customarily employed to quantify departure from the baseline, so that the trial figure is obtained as -2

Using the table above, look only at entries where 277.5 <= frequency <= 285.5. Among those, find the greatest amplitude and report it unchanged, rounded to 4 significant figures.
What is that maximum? 354.8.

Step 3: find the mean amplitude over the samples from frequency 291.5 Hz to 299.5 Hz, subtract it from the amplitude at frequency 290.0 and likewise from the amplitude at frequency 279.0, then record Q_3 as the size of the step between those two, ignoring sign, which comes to 4.0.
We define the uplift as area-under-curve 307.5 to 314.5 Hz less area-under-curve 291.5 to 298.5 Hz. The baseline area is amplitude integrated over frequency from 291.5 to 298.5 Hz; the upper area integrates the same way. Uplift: -52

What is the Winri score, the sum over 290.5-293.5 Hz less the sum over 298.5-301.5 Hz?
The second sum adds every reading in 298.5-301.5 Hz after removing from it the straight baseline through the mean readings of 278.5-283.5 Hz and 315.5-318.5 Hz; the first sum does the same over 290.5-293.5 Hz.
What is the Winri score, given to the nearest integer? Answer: 29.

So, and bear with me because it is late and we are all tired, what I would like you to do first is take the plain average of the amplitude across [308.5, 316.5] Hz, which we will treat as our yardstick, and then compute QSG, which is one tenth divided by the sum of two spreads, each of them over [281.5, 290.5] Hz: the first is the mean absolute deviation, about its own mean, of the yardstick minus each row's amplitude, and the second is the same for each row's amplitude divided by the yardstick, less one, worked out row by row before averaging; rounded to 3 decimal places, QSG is 0.042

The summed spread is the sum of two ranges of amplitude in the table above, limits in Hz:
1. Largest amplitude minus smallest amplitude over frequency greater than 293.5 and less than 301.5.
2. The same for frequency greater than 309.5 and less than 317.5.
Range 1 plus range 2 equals 22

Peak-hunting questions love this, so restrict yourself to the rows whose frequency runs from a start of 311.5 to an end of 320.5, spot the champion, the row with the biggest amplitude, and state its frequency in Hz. 318.0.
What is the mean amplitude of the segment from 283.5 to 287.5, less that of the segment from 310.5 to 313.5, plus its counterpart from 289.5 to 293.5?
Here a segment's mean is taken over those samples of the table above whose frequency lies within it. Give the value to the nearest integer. 358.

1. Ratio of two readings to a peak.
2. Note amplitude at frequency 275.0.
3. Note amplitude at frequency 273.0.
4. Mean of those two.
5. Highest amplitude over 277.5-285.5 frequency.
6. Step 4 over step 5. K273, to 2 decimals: 0.97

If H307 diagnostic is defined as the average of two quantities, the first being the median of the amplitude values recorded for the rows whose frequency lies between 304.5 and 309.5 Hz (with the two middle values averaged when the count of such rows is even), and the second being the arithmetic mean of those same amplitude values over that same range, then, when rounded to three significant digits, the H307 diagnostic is 344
